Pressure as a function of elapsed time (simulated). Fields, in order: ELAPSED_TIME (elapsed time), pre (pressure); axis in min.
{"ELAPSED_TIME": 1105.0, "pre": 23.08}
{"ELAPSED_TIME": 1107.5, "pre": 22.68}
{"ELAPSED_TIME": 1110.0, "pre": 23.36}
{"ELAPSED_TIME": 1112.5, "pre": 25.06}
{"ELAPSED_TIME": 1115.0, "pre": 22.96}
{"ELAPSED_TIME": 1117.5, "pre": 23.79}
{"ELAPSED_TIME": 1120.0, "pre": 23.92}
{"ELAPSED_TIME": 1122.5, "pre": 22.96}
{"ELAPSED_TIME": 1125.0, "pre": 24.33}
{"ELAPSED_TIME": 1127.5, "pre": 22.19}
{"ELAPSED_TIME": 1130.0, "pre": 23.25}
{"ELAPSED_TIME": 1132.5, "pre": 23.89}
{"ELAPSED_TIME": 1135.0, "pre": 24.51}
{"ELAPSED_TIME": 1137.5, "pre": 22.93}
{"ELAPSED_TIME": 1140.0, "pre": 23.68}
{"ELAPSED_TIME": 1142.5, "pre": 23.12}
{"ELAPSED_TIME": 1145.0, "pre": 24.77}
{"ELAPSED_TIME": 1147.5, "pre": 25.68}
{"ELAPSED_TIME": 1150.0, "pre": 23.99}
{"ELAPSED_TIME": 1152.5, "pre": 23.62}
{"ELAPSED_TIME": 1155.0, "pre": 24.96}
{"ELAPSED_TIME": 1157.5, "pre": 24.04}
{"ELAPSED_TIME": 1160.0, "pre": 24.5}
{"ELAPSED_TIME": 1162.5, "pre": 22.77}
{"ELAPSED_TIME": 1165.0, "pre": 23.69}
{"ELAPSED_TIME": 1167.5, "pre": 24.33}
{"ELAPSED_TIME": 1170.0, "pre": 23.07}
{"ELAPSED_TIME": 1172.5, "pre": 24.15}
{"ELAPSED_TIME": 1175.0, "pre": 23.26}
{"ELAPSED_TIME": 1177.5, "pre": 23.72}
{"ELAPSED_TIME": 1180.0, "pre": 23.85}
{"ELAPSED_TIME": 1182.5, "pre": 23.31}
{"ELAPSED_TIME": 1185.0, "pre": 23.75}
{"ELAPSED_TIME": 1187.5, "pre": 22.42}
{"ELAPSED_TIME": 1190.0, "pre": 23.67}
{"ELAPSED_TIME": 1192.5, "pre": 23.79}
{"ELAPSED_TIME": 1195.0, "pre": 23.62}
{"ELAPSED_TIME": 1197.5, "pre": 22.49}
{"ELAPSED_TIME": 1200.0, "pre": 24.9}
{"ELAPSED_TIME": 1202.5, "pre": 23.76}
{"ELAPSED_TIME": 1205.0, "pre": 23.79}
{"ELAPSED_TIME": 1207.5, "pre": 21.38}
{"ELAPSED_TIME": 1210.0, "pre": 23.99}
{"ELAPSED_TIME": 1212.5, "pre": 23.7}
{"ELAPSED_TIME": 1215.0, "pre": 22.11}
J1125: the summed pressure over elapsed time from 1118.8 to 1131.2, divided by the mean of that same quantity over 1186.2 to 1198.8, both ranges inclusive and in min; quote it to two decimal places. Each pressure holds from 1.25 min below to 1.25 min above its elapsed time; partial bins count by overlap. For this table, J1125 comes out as 5.03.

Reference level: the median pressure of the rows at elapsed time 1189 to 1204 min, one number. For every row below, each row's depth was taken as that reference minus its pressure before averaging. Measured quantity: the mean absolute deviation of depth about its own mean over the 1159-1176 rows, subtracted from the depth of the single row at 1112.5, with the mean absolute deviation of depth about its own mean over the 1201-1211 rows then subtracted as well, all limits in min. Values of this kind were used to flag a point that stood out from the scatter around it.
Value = -2.8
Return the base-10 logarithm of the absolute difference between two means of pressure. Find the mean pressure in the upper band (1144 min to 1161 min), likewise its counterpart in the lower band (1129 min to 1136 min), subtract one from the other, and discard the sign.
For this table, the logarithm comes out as -0.2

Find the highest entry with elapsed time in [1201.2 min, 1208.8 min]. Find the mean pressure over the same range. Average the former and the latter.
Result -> 23.4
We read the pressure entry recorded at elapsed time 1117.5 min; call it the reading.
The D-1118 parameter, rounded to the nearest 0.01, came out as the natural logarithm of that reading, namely 3.17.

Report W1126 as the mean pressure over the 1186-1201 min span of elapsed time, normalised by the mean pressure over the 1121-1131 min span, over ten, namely 0.101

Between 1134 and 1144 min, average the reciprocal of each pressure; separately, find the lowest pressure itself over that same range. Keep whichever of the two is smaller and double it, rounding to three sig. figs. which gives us 0.0849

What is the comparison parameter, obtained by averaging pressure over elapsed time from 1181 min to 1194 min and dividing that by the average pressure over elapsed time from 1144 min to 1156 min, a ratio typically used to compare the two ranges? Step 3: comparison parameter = 0.95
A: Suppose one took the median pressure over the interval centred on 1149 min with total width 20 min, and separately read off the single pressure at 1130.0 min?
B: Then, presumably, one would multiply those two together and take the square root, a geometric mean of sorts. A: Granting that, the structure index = 23.6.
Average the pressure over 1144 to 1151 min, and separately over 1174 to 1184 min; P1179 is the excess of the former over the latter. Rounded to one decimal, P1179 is 1.3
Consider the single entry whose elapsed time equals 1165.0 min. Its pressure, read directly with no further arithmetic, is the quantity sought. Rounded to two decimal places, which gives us 23.69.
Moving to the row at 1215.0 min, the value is 22.11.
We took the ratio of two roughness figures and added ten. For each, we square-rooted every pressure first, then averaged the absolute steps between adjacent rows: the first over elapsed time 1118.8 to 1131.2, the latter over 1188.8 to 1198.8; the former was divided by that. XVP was 12.9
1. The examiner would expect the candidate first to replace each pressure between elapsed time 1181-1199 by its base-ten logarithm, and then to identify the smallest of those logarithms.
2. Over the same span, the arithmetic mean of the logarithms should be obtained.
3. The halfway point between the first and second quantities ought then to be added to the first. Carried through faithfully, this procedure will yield 2.71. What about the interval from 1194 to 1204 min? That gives 2.72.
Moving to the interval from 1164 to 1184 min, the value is 2.73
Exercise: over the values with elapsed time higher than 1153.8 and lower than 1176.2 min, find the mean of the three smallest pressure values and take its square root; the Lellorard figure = 4.80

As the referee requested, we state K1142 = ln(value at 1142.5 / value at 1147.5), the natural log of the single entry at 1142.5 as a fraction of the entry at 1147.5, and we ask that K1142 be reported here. -0.11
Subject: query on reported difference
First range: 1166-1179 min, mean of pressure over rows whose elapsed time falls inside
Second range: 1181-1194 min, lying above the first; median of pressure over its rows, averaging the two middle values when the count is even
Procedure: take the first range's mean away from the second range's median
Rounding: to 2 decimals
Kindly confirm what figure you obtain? -0.04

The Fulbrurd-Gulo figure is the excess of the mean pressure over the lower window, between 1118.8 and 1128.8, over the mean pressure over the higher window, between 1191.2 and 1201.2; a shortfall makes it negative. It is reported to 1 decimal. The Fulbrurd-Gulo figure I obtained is -0.3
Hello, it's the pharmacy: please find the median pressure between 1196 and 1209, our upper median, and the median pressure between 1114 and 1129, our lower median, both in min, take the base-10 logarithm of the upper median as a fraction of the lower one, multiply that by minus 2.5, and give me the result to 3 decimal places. -0.018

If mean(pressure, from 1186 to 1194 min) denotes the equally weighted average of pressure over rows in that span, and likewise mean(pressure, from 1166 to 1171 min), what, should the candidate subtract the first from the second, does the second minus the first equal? 0.4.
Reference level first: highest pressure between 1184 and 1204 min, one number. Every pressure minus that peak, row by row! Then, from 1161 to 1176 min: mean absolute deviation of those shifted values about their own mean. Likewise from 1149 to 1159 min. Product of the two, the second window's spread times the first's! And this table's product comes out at 0.21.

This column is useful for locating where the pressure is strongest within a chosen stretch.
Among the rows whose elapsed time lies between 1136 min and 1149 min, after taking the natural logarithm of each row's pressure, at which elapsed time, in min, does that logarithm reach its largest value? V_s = 1147.5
